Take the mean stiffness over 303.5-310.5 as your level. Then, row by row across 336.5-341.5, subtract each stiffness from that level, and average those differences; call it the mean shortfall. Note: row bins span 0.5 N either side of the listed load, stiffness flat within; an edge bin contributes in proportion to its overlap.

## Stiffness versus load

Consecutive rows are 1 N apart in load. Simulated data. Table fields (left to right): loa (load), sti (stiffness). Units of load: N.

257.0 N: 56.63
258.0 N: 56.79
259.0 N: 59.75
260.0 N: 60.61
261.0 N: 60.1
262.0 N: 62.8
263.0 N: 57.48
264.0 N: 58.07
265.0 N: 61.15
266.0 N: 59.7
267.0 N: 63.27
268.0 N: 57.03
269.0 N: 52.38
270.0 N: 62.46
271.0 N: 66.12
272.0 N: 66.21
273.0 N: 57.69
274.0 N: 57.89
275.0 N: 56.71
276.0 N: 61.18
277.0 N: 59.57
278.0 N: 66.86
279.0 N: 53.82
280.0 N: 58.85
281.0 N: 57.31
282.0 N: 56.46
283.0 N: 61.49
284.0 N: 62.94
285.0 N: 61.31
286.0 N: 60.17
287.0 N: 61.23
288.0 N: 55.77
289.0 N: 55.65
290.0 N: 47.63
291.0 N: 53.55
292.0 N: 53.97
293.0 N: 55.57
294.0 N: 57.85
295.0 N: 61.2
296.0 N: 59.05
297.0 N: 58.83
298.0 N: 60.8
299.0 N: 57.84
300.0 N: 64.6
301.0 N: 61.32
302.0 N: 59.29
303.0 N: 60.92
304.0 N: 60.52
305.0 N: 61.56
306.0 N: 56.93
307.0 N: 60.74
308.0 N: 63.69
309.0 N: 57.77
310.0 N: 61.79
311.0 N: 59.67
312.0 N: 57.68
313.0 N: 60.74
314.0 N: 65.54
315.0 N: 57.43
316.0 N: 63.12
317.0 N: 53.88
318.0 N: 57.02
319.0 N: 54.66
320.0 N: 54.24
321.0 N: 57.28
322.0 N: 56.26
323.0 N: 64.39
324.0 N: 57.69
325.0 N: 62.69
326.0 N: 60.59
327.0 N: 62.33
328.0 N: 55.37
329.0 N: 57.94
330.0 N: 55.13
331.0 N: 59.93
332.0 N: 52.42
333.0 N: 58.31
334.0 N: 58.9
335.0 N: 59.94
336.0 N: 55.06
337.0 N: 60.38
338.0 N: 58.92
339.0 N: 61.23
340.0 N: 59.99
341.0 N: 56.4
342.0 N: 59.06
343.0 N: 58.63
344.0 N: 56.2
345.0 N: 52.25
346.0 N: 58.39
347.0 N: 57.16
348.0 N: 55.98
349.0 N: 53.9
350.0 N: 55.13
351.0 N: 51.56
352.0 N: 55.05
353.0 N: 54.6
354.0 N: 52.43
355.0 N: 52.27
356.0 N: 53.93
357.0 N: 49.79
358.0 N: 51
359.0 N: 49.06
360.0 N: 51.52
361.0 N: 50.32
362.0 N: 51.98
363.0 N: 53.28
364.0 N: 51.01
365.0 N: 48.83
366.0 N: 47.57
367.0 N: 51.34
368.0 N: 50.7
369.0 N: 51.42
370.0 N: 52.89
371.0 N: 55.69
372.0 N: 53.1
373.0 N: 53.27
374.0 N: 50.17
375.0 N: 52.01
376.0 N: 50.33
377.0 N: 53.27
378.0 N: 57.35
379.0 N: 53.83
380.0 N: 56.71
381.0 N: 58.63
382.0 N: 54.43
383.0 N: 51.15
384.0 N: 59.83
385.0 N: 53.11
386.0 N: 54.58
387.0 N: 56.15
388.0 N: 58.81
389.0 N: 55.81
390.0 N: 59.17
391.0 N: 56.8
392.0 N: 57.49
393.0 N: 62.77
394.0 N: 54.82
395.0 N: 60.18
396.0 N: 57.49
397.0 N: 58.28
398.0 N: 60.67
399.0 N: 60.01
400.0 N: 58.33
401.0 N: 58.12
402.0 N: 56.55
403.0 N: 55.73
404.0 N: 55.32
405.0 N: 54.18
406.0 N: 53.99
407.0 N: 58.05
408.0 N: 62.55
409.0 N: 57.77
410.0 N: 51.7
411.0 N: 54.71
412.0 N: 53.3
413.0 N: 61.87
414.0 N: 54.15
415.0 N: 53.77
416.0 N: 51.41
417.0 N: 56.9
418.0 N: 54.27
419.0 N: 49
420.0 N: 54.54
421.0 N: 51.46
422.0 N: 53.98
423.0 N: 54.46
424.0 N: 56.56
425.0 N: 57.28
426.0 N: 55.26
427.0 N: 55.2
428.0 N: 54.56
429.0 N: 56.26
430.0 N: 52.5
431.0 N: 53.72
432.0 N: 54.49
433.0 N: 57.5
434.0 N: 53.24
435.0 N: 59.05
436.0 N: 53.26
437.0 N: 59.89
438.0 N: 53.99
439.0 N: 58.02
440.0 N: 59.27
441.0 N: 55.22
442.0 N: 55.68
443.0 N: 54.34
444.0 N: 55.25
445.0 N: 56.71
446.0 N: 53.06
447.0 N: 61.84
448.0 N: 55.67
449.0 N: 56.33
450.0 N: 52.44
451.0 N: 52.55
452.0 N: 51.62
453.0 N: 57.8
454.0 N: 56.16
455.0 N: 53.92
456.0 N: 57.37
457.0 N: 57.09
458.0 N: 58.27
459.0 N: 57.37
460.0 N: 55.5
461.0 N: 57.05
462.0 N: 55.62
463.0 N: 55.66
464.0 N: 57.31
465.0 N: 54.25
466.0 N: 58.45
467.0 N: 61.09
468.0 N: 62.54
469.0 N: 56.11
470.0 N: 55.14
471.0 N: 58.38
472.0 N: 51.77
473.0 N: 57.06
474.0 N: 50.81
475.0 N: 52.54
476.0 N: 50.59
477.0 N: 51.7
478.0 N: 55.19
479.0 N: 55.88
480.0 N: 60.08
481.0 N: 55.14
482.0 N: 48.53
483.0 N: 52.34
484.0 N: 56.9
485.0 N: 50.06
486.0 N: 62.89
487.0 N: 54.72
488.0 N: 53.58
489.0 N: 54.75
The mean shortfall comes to 1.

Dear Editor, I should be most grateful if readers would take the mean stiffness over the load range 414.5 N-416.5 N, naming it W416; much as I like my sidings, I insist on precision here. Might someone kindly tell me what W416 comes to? 52.6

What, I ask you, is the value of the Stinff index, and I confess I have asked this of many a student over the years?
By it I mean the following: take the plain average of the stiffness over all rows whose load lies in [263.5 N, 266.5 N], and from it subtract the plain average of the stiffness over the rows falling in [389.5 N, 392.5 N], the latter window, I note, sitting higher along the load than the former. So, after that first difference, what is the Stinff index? 1.8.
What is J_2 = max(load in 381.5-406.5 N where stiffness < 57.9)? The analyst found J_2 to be 406.0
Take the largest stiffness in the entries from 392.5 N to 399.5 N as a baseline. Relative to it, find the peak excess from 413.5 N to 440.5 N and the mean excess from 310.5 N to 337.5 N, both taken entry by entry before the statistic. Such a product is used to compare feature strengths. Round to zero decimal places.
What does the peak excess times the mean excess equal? 12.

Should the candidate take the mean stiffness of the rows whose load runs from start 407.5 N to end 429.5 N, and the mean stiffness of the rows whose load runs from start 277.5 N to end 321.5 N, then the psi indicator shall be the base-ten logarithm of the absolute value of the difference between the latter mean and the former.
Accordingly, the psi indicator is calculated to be 0.58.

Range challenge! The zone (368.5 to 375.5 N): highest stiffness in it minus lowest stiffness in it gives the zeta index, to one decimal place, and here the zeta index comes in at 5.5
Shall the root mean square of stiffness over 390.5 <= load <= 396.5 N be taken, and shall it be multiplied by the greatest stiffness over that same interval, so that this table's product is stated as 3660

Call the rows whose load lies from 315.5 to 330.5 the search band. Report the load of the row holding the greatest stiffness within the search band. 323.0 N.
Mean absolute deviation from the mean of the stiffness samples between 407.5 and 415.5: 3.4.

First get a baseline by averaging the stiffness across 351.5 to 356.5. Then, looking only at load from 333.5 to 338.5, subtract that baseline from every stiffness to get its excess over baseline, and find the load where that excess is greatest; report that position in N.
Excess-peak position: 337.0 N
